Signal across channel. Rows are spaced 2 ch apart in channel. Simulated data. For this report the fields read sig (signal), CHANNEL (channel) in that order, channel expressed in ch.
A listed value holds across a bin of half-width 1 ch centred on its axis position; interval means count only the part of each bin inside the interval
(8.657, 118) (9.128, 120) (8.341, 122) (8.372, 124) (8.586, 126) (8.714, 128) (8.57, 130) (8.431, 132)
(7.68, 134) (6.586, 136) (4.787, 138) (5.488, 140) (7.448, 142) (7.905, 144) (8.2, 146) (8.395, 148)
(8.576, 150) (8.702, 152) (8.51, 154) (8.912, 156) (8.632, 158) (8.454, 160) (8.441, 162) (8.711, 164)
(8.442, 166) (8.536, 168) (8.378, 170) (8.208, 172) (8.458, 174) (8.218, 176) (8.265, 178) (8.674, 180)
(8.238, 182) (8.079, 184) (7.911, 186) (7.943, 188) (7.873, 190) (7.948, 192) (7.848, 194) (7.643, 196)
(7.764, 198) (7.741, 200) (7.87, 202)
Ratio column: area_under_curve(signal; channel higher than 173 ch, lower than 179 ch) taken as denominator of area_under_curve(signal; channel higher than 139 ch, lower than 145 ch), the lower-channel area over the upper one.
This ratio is 0.84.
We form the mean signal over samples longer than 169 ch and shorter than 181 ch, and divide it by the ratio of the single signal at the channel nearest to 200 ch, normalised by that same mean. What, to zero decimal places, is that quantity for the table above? 9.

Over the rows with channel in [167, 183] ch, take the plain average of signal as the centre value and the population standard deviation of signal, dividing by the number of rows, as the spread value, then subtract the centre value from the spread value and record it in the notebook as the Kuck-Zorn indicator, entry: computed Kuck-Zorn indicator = -8.21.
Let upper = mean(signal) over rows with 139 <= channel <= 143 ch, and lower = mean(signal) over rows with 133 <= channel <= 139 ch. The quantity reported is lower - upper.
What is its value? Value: -0.1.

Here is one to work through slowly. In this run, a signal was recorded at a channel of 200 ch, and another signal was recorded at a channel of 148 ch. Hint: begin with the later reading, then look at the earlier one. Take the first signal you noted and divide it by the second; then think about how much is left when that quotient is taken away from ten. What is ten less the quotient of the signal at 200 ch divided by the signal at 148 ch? 9.08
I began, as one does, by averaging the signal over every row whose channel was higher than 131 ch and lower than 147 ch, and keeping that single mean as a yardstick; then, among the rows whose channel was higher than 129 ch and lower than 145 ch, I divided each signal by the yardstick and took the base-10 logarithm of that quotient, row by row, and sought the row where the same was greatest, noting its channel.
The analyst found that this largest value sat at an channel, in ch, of 130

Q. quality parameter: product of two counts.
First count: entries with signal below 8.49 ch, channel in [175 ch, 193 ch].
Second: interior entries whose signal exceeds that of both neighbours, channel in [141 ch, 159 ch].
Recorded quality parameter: 16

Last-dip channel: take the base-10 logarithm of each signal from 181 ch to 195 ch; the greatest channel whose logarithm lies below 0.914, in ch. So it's 194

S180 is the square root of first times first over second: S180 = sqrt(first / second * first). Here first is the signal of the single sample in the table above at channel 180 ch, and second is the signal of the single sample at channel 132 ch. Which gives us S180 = 2.99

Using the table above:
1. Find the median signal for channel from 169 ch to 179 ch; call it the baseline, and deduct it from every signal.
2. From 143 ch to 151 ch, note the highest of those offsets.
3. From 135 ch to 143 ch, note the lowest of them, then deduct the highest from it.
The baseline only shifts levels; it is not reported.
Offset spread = -3.8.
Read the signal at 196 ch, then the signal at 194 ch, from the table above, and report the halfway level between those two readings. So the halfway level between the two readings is 7.7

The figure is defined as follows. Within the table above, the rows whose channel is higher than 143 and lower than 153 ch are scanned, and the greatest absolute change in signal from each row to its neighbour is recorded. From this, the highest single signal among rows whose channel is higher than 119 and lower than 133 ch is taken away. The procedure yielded -8.83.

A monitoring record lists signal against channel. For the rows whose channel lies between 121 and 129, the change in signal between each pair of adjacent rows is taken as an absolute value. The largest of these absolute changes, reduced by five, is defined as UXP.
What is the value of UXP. -4.79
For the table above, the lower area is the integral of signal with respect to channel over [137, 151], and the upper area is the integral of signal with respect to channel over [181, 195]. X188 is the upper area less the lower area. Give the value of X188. 10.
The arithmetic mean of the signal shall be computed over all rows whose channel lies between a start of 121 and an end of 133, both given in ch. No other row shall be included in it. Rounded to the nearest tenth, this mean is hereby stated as 8.5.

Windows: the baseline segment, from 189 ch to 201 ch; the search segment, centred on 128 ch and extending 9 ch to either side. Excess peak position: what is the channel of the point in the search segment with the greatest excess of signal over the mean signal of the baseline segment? 120 ch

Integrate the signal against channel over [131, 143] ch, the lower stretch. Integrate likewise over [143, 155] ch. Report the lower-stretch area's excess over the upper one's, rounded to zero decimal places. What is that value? -20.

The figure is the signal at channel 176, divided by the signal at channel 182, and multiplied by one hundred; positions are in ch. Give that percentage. 100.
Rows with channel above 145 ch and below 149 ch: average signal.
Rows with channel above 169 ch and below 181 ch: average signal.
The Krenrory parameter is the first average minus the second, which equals -0.1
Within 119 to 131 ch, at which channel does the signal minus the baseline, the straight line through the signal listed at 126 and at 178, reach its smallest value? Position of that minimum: 122 ch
